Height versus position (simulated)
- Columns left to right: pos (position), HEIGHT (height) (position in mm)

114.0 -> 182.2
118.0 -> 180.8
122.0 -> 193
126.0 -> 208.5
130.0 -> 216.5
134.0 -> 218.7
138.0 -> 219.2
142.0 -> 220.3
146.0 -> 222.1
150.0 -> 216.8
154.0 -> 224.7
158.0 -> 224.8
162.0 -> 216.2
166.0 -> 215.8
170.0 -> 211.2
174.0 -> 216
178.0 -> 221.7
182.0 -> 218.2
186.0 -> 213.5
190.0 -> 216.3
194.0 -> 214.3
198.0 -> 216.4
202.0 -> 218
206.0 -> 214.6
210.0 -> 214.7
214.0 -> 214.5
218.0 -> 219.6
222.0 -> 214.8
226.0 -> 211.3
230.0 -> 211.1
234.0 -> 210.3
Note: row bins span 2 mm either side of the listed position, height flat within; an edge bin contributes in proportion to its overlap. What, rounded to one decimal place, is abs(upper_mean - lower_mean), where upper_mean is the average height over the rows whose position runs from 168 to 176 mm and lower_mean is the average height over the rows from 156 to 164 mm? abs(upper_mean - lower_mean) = 6.9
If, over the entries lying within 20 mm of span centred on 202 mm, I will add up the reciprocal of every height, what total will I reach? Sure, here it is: 0.0232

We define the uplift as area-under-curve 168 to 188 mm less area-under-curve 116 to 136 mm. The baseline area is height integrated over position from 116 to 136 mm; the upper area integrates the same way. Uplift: 252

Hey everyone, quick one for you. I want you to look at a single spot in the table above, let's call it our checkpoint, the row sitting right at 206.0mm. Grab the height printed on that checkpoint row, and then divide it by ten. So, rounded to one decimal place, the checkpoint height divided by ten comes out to 21.5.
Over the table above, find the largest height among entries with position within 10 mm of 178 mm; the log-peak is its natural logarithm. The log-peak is 5.40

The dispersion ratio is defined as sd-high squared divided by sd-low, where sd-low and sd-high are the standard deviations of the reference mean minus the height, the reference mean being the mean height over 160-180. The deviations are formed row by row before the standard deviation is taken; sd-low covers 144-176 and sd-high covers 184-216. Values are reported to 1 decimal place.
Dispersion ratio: 0.4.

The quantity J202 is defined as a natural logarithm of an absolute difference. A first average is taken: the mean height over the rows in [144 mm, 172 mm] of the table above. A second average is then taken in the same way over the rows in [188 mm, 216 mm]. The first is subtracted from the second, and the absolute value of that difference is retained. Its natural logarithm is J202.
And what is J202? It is 1.2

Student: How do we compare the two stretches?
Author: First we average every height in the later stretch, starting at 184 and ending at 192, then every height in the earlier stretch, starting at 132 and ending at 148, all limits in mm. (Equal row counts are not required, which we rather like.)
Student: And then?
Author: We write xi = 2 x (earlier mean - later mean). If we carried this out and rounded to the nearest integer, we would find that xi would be 10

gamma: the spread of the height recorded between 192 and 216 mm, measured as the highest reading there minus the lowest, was 4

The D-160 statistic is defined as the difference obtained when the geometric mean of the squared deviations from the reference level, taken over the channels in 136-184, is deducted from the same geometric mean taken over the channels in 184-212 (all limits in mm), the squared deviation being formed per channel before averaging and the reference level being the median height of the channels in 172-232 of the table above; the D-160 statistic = -13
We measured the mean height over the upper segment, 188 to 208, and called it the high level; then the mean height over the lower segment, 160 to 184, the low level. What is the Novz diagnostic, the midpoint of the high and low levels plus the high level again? 432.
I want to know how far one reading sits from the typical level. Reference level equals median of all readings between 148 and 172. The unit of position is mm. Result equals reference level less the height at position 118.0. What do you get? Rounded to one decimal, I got 35.7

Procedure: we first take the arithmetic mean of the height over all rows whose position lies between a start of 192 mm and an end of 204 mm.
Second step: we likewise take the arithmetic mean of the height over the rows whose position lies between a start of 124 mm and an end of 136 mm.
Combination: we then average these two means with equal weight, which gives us 215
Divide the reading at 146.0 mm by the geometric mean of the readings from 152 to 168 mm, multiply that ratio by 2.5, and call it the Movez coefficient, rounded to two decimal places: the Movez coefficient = 2.52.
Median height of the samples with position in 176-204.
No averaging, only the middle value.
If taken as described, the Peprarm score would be 216.4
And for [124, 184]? 218.2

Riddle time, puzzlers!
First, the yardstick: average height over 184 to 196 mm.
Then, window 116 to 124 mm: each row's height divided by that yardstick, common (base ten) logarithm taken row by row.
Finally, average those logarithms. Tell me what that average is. -0.0605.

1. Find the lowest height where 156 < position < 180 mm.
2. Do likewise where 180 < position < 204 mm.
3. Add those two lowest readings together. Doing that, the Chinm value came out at 425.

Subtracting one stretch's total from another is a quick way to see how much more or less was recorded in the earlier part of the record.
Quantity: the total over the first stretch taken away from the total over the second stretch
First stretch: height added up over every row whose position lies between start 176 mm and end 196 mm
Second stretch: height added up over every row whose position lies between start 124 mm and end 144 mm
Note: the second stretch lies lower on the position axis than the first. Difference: -1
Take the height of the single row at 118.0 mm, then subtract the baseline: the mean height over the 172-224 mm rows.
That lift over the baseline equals -36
